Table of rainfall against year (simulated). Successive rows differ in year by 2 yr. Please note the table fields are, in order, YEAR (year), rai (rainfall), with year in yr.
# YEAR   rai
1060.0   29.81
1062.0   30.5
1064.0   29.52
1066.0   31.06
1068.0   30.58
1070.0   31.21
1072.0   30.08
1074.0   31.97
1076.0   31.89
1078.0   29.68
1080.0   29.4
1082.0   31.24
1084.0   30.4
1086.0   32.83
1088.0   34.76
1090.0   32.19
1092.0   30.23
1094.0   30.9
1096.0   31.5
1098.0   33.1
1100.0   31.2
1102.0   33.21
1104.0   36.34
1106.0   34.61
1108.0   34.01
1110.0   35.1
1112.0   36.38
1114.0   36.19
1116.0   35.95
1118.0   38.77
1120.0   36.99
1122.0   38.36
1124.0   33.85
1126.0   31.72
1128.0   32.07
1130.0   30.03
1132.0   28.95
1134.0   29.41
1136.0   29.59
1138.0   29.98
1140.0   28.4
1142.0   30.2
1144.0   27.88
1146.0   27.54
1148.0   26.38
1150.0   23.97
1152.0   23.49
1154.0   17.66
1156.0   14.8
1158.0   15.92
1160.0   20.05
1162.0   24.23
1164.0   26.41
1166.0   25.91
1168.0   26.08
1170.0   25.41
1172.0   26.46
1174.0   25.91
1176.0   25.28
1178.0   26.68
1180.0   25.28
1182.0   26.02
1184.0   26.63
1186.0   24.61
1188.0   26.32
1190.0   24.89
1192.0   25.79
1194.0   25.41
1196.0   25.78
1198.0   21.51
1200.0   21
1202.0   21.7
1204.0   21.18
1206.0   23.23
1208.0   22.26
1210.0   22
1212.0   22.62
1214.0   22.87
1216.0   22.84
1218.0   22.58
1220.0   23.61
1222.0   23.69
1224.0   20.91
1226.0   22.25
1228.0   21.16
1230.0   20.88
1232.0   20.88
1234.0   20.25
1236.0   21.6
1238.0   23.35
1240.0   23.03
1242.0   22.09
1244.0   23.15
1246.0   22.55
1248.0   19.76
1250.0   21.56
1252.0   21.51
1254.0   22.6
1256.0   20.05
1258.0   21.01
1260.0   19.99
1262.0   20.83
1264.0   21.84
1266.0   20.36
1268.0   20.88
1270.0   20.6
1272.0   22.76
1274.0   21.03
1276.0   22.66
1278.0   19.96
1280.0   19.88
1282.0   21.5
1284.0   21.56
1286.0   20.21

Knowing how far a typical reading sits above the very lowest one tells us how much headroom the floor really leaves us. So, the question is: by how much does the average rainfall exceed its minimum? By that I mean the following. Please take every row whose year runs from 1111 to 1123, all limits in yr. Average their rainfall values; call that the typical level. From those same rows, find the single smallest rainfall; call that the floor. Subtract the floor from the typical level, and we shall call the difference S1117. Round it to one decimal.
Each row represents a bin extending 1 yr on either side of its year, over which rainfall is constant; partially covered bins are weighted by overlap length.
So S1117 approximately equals 1.2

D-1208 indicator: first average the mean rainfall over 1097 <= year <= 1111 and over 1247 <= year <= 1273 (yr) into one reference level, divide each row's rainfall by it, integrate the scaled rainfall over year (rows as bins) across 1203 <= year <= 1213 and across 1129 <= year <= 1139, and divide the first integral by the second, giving 0.75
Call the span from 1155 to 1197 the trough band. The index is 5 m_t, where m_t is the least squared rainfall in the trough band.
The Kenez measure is 1095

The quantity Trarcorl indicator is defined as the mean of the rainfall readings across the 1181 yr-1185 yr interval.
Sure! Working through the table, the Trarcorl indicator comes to 26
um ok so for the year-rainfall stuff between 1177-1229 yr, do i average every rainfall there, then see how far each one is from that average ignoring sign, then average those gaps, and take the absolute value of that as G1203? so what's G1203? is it 1.7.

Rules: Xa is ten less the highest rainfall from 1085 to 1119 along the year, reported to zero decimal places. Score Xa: -29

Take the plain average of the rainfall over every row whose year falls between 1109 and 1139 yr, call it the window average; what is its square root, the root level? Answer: 5.79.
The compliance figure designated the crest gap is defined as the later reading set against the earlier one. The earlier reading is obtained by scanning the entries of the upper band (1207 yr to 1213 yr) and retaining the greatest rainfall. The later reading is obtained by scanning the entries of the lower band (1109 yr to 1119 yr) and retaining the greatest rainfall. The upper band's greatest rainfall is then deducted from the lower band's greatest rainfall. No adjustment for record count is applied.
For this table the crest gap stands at 16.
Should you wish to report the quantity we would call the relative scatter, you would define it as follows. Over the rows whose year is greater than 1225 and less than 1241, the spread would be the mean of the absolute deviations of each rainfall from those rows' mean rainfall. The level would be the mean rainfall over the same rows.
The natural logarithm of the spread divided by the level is -3.18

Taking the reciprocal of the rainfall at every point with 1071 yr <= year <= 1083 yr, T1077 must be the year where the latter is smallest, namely 1074.0 yr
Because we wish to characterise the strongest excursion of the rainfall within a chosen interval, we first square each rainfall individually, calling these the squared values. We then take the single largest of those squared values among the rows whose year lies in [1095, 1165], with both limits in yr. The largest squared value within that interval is 1503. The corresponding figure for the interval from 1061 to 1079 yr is 1022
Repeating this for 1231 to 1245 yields 545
